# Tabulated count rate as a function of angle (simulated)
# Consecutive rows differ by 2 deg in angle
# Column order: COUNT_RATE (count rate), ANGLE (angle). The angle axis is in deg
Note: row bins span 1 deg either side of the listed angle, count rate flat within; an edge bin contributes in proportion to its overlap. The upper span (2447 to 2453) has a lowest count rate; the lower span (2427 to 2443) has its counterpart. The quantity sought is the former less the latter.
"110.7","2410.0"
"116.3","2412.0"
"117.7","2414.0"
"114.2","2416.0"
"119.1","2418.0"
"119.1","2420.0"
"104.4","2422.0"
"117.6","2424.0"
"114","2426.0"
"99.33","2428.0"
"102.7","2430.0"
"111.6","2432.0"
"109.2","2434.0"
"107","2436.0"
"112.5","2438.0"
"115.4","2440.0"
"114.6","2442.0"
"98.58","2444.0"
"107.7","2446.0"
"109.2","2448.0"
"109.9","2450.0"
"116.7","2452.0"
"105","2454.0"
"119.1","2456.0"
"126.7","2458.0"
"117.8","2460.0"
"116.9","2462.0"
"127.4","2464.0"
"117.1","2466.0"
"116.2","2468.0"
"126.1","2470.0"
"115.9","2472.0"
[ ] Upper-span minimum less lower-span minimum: 10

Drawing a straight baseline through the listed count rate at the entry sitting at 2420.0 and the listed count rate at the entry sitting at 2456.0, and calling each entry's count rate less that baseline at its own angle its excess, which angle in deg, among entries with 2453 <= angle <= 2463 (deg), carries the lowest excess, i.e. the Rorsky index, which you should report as 2454.0 deg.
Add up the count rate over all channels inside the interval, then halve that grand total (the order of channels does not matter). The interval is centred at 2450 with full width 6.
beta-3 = 168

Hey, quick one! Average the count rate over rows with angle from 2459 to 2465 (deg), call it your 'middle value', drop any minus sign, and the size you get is 121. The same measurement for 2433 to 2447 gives 109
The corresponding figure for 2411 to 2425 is 115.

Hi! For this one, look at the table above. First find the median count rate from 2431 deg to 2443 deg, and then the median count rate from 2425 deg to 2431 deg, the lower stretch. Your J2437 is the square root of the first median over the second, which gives 1.04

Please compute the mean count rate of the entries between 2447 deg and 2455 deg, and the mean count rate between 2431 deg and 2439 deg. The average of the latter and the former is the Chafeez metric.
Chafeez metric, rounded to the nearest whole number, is 110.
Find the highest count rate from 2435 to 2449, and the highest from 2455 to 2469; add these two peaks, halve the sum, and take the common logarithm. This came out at 2.08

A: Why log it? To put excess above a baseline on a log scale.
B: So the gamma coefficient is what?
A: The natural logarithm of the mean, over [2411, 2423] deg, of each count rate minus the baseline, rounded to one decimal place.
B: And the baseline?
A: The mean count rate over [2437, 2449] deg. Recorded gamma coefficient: 1.7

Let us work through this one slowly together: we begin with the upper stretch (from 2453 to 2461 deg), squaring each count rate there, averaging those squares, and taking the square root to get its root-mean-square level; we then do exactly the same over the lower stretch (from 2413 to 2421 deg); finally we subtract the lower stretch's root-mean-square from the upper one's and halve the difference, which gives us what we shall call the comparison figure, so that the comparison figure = 0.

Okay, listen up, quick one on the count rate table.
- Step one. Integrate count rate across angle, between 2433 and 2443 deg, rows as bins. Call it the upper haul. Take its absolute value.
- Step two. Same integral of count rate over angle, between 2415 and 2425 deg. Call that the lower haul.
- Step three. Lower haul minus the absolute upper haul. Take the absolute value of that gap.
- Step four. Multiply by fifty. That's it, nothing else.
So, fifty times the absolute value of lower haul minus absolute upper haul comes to 1570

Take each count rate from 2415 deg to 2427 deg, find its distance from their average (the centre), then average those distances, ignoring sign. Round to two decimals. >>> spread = 3.87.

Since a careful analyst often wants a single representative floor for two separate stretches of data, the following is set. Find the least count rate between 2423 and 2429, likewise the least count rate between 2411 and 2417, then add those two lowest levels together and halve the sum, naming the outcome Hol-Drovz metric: 107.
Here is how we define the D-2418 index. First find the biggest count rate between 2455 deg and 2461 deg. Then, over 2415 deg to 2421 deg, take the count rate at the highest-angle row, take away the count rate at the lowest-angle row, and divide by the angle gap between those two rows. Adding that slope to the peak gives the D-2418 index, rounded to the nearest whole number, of 128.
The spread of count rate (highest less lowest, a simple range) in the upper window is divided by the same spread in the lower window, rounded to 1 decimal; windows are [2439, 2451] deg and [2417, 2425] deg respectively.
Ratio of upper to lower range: 1.1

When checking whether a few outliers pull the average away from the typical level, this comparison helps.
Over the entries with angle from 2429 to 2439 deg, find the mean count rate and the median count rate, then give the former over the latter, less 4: -3.01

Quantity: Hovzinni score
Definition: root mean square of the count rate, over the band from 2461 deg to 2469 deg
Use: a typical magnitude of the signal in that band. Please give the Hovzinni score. 119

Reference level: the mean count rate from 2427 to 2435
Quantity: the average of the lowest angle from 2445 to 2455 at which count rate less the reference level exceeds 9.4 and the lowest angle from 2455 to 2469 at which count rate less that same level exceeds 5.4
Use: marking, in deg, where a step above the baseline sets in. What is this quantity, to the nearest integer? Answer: 2454 deg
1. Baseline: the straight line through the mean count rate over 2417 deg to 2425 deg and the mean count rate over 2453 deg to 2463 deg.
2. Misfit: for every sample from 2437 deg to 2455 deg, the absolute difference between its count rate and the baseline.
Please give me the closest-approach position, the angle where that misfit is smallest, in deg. 2452.0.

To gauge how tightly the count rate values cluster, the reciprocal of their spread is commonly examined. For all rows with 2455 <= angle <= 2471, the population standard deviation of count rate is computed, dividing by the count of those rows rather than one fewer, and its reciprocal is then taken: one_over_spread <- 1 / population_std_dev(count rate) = 0.218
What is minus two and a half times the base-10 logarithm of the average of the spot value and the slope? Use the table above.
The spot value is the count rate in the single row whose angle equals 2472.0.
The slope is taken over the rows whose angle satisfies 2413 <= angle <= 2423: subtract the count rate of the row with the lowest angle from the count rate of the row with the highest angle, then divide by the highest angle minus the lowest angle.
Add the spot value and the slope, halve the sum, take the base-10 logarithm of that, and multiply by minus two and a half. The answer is -4.39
